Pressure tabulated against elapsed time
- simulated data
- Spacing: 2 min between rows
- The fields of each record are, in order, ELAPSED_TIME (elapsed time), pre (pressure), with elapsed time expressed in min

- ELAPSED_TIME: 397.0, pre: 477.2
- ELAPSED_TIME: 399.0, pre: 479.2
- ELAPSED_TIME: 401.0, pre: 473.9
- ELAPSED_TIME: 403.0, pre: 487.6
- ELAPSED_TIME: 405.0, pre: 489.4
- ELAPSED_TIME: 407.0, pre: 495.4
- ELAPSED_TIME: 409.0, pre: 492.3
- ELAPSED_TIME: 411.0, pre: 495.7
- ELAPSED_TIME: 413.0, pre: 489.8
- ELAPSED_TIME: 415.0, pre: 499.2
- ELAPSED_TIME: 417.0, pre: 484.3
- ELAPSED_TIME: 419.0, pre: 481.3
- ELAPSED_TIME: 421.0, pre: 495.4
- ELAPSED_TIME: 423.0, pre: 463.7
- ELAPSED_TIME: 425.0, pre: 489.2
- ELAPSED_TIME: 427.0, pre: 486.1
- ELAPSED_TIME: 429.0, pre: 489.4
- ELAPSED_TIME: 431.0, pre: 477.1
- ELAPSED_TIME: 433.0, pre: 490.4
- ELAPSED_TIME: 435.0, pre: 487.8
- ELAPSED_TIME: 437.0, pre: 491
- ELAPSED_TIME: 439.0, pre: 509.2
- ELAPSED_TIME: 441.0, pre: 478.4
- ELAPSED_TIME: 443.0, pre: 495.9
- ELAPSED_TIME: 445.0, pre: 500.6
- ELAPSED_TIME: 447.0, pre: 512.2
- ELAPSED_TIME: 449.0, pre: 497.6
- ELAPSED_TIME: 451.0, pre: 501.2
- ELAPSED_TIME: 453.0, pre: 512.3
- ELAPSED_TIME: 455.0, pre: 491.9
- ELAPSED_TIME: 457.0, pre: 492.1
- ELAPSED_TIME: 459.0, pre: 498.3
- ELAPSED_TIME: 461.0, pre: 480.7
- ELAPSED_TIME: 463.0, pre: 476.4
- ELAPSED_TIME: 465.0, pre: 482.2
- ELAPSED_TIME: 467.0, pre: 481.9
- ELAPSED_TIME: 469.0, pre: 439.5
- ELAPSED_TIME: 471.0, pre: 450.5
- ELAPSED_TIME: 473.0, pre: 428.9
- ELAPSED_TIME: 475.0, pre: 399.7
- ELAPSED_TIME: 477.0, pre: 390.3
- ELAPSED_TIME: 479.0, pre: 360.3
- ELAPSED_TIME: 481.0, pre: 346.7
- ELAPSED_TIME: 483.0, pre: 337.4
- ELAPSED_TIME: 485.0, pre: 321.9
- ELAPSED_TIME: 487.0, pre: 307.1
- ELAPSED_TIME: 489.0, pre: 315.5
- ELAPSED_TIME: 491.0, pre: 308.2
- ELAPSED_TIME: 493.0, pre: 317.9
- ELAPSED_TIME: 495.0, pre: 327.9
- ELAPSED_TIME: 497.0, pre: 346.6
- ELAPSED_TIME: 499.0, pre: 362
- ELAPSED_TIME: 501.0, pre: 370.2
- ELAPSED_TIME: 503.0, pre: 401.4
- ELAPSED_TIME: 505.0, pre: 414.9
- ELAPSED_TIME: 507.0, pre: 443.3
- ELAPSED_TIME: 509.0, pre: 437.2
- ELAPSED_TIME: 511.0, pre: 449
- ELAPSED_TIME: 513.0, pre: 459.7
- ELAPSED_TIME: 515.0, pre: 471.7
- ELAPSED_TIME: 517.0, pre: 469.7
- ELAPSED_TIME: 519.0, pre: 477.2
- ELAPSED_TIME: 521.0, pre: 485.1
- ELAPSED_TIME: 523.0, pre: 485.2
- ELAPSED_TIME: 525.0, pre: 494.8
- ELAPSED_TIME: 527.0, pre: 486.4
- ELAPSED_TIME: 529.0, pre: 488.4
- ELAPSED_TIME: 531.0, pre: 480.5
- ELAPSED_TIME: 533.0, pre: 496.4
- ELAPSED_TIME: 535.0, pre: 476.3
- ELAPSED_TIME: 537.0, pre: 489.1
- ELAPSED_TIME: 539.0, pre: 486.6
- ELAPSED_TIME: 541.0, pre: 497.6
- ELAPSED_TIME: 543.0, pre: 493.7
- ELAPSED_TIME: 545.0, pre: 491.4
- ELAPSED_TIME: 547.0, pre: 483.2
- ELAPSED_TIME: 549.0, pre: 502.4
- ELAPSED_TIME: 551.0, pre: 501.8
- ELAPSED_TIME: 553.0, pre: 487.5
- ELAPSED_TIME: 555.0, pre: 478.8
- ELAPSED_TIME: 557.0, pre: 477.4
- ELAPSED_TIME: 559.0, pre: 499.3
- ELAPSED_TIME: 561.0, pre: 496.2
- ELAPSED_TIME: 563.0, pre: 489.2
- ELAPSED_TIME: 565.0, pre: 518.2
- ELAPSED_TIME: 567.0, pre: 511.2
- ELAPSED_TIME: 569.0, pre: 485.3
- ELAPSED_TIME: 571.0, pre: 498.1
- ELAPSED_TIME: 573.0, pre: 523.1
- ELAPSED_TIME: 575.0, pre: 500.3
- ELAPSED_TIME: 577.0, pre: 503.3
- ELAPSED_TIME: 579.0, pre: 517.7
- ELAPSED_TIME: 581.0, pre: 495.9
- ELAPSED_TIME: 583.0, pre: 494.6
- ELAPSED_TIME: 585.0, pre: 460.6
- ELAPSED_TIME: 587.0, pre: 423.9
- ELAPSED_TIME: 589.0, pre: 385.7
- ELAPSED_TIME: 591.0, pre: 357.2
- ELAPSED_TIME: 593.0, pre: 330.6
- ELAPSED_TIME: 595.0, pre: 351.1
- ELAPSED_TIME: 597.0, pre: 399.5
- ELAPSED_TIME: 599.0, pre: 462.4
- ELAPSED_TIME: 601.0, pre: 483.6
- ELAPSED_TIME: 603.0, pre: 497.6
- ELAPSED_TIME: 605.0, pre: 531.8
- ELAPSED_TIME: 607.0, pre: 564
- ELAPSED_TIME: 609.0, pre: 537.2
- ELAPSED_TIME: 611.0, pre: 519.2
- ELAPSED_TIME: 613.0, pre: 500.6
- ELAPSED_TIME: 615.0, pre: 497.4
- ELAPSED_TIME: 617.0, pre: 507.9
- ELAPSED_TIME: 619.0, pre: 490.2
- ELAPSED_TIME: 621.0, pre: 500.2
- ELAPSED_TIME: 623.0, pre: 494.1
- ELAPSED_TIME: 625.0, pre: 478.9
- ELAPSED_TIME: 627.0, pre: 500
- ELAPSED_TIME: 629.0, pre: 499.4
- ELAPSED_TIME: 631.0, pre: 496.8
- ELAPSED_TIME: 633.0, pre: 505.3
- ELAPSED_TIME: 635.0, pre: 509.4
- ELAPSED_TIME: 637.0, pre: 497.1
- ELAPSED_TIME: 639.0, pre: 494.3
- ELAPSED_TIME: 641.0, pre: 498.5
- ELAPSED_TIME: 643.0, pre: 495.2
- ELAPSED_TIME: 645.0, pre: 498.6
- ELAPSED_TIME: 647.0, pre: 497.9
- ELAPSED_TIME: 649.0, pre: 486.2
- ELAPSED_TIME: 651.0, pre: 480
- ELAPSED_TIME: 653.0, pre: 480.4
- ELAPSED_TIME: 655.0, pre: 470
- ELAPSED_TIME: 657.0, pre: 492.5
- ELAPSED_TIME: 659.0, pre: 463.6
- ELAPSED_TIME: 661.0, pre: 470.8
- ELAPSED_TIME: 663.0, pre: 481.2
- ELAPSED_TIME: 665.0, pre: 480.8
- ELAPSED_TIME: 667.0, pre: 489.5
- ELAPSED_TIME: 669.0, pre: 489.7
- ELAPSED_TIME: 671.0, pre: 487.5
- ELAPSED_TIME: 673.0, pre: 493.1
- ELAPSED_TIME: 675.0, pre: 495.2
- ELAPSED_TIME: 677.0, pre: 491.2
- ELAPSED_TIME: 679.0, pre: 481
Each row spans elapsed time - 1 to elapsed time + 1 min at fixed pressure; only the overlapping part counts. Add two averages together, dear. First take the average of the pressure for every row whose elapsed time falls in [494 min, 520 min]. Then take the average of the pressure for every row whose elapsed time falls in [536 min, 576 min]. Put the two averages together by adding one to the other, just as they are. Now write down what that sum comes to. 913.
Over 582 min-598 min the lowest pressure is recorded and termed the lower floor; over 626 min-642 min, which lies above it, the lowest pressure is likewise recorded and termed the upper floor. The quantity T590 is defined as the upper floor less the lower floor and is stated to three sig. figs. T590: 164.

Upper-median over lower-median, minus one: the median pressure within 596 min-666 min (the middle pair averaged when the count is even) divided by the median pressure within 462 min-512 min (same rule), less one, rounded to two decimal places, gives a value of 0.27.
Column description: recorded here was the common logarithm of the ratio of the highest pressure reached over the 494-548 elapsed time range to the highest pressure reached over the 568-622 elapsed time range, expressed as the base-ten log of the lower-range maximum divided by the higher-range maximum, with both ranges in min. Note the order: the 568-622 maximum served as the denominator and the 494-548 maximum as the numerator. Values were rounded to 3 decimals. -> -0.054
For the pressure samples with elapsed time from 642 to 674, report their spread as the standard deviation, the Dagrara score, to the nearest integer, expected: 10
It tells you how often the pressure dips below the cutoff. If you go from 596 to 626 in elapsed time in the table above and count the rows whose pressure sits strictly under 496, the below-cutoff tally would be 6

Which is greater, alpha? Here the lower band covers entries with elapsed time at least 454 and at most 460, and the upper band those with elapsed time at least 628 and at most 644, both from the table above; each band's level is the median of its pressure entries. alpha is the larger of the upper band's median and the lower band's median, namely 498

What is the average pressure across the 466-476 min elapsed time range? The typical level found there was 440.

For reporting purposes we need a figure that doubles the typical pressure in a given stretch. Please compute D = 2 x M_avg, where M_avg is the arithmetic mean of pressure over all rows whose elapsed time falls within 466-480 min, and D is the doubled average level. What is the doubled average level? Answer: 843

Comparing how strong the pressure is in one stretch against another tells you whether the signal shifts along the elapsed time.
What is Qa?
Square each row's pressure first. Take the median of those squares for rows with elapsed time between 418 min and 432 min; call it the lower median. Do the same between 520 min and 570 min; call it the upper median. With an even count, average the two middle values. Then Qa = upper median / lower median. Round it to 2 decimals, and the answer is 1.01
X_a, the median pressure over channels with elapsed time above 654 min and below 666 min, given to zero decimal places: 476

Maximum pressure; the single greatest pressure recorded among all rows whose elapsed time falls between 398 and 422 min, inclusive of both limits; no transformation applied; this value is 499.2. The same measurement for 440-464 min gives 512.3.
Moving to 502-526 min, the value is 494.8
